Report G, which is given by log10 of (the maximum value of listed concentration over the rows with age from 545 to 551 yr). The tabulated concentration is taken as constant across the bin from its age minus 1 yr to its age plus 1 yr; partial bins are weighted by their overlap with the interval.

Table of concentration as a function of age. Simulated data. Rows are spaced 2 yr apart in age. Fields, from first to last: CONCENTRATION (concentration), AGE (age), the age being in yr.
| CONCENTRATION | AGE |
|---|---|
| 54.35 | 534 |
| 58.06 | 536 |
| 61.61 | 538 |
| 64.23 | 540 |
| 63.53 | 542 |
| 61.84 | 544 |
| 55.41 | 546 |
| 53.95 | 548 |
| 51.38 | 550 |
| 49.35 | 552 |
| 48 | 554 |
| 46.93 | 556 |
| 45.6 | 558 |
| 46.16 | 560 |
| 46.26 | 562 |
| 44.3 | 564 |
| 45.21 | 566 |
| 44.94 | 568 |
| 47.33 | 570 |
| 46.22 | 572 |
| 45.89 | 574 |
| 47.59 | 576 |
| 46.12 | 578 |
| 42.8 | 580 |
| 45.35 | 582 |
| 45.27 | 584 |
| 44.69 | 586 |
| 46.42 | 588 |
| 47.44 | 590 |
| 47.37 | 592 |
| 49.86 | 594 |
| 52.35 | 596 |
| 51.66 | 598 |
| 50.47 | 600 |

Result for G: 1.74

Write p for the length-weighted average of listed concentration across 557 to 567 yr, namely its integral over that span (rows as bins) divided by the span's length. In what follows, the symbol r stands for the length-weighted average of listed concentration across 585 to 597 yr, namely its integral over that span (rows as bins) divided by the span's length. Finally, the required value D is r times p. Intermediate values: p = 45.5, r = 48.0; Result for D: 2185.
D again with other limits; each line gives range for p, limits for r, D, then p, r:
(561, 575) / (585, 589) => 2083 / 45.7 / 45.6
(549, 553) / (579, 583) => 2220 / 50.4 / 44.1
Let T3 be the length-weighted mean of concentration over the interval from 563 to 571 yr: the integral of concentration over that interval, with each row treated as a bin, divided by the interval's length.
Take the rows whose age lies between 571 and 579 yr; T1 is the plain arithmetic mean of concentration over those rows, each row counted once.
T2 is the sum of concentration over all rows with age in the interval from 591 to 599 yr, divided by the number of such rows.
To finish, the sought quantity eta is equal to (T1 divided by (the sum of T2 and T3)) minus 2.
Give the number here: -1.51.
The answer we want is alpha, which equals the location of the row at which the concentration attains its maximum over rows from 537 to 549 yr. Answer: 540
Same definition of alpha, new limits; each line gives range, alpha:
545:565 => 546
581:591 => 590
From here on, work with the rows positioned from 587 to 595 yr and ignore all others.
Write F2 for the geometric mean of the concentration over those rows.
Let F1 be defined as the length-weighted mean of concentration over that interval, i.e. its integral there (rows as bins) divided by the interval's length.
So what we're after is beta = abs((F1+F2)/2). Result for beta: 47.8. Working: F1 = 47.8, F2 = 47.8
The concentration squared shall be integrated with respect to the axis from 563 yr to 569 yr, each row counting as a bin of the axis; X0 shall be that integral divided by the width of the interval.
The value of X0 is 2009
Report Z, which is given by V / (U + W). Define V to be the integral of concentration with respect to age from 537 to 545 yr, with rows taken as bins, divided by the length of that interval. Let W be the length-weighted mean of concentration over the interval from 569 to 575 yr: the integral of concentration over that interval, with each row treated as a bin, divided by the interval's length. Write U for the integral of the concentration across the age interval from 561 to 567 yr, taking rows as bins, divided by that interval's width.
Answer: 0.685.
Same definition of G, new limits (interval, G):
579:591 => 1.68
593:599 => 1.72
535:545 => 1.81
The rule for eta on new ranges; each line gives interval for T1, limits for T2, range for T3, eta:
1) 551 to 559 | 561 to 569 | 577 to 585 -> -1.47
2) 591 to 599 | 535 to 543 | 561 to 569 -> -1.53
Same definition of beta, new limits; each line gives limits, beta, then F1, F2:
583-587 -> 45.0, 45.0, 45.0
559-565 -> 45.6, 45.6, 45.6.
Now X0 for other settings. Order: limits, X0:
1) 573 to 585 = 2073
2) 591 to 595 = 2365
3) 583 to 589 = 2067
